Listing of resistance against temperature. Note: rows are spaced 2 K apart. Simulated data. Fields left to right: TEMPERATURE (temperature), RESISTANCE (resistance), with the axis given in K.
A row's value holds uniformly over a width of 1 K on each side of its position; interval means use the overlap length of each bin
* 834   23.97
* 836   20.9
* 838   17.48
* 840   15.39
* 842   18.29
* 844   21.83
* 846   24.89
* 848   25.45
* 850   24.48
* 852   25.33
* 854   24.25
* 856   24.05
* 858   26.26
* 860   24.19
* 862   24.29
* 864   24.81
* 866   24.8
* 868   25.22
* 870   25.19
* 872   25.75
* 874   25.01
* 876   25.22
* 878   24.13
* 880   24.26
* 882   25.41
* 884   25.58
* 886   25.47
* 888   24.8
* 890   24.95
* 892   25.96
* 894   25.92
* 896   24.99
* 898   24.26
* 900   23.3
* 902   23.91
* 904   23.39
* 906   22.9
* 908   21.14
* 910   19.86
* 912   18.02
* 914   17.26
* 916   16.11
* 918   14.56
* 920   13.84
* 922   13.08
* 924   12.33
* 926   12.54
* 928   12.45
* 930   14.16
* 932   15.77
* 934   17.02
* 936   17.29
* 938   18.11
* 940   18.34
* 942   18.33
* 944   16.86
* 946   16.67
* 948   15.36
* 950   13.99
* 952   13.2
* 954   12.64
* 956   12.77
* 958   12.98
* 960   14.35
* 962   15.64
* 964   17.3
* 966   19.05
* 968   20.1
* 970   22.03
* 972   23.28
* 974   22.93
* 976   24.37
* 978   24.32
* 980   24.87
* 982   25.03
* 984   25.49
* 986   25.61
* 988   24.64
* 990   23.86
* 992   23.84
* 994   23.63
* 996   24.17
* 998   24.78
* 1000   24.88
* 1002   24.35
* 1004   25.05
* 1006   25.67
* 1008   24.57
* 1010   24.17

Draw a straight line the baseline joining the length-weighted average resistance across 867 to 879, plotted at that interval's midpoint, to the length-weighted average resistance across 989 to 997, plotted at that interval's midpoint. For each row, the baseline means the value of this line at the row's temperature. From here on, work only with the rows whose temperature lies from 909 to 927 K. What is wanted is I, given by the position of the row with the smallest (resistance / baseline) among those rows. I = 924 K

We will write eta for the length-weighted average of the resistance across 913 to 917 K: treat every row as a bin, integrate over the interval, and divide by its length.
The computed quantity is 17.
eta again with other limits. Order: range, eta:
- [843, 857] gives 24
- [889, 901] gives 25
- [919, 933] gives 13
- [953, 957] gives 13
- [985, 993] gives 24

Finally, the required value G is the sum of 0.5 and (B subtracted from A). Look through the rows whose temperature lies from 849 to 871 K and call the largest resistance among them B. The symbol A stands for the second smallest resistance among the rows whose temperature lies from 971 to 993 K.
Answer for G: -2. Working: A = 23.28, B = 26.26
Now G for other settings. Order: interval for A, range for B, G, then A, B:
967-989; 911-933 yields 5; 22.03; 18.02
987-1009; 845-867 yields -2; 23.84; 26.26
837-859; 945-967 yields -1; 17.48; 19.05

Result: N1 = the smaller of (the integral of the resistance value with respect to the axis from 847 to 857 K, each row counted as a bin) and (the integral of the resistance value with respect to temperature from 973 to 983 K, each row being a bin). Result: 243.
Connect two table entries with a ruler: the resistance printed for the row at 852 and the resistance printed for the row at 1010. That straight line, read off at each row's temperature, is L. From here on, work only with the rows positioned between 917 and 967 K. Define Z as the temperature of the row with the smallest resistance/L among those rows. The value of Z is 924 K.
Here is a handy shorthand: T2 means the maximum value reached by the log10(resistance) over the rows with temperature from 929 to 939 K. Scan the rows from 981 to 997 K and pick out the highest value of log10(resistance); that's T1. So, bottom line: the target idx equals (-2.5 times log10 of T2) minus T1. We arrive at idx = -1.66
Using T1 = 1.41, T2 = 1.26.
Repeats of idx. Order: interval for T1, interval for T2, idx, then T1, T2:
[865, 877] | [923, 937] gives -1.64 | 1.41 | 1.24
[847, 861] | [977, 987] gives -1.79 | 1.42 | 1.41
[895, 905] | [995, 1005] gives -1.76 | 1.40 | 1.40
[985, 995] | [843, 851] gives -1.78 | 1.41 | 1.41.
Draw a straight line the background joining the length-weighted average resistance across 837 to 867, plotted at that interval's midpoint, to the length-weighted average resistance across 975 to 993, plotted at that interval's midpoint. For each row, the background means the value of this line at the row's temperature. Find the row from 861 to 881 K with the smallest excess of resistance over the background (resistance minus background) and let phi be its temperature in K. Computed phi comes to 878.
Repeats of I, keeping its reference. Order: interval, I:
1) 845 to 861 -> 856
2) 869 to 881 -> 878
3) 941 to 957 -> 954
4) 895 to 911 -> 910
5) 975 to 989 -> 978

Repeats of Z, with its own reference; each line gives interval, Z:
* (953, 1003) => 954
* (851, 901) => 900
